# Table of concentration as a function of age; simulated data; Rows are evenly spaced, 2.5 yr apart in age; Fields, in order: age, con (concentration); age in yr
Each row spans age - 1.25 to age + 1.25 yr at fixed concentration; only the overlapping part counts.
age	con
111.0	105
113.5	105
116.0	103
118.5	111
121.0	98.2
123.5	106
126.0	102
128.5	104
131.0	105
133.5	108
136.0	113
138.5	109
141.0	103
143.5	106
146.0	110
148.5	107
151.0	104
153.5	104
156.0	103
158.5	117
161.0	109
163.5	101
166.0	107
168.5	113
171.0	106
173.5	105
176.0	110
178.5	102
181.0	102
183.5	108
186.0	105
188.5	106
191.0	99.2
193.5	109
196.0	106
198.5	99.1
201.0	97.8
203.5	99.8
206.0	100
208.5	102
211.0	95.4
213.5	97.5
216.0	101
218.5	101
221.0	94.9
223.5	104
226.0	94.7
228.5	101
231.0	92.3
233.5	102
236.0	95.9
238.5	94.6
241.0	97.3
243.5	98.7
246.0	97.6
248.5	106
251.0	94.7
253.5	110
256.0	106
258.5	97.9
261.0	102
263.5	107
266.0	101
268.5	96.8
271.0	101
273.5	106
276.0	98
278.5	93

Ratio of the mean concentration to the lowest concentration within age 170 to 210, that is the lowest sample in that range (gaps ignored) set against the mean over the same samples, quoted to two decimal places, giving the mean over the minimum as 1.06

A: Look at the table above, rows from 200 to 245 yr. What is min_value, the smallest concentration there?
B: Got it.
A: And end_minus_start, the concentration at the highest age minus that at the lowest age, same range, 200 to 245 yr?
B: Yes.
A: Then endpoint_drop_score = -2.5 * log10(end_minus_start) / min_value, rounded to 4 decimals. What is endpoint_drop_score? 0.0012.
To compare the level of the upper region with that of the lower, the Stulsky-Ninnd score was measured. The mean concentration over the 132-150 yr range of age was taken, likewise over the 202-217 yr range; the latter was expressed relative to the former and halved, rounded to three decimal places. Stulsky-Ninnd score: 0.460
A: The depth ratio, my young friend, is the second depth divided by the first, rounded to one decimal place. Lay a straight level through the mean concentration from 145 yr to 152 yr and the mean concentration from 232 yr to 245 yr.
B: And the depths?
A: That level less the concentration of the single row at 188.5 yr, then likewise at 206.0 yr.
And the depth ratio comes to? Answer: -0.3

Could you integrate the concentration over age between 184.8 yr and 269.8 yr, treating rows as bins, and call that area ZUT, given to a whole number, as 8533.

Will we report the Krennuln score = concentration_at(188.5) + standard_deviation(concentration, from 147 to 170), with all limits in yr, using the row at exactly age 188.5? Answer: 111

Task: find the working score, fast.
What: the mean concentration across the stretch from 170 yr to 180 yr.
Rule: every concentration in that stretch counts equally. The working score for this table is 106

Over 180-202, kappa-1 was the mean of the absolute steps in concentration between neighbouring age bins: 4.7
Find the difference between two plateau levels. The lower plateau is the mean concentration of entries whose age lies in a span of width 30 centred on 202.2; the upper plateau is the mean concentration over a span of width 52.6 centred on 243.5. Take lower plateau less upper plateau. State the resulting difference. 1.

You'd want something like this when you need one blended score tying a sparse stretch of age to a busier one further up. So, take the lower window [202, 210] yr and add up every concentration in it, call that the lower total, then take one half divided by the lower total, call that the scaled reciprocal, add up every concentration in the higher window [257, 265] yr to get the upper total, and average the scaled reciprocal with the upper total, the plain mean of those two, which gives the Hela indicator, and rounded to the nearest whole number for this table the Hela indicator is 153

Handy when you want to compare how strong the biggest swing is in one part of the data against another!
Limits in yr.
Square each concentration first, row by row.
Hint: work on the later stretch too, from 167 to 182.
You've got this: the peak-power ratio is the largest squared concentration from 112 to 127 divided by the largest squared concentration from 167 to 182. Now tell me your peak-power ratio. 0.96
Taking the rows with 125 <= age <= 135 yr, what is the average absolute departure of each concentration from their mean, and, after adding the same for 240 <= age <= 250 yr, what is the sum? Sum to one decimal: 4.8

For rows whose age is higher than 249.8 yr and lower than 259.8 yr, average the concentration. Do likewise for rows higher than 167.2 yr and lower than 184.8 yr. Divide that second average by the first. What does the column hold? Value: 1.04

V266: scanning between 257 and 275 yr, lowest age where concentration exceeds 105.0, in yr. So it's 263.5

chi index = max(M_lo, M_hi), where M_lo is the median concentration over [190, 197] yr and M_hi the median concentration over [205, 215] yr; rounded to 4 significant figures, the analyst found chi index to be 106.0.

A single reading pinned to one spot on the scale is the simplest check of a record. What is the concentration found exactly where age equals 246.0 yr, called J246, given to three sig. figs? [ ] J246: 97.6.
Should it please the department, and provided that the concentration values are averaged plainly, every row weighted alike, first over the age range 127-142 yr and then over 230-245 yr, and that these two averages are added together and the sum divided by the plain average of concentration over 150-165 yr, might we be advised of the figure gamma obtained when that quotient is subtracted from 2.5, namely 0.58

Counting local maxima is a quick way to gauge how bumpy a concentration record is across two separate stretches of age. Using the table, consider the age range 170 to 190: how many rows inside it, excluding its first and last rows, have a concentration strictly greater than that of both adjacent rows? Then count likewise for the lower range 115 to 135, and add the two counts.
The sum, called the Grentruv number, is 4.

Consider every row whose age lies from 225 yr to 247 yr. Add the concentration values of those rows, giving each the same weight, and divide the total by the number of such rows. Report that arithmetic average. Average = 97.1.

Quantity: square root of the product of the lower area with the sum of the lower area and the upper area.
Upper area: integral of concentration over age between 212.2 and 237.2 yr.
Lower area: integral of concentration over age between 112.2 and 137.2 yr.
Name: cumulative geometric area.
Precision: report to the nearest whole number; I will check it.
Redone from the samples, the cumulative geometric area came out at 3667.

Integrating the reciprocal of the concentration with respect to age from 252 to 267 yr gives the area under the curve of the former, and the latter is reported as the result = 0.14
